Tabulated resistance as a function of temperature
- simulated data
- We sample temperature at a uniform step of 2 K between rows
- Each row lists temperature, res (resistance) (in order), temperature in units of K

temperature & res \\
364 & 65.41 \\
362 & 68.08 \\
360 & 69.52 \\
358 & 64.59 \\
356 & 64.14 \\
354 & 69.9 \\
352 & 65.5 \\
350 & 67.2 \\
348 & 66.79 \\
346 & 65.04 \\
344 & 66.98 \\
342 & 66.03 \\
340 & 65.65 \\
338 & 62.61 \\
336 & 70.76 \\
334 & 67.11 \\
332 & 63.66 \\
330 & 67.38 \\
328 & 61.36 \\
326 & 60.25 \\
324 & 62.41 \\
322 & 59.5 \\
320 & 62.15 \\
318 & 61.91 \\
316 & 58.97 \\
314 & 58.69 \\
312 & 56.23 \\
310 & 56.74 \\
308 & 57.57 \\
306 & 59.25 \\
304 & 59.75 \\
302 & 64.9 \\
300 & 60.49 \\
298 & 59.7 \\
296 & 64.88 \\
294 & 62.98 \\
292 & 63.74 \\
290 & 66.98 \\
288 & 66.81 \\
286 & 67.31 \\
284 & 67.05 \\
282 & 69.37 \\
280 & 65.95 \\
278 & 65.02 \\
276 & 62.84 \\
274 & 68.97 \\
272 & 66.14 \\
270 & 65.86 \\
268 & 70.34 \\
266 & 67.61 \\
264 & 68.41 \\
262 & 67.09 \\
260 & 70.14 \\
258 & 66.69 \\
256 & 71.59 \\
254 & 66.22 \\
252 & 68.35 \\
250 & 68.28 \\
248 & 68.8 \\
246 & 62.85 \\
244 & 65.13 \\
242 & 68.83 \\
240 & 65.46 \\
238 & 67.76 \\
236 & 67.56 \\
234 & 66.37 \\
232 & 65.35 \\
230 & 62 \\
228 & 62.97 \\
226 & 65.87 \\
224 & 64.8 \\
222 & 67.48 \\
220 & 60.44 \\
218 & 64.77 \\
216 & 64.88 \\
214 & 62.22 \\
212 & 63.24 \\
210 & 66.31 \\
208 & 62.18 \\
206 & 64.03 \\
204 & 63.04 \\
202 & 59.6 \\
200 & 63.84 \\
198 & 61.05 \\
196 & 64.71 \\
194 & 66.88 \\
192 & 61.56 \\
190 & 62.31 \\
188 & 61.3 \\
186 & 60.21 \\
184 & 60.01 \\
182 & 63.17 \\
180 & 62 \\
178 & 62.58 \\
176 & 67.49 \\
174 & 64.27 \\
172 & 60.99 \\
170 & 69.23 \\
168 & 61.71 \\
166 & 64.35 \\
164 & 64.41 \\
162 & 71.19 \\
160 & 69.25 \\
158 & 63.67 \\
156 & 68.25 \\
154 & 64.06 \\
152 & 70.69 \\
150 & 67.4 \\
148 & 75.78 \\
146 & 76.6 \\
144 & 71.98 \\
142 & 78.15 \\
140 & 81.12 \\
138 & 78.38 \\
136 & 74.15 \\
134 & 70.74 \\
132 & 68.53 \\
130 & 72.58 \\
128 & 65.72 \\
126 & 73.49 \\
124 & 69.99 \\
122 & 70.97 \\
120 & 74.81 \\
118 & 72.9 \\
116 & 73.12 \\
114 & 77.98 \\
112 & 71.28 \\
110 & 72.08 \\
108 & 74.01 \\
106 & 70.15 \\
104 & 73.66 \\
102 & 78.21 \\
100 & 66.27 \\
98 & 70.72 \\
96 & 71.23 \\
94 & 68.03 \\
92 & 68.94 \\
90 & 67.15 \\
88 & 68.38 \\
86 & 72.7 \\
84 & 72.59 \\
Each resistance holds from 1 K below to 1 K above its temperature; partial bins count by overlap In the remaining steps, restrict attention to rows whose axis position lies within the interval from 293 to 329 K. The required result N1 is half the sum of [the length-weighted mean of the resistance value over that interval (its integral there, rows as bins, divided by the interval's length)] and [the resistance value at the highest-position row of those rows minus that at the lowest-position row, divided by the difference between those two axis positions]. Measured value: 30.2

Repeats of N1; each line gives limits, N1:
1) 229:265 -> 33.6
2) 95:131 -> 36.1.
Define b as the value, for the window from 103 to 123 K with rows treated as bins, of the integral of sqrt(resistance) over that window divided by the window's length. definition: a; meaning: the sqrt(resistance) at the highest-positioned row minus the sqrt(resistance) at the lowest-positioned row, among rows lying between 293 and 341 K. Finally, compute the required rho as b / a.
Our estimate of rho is 51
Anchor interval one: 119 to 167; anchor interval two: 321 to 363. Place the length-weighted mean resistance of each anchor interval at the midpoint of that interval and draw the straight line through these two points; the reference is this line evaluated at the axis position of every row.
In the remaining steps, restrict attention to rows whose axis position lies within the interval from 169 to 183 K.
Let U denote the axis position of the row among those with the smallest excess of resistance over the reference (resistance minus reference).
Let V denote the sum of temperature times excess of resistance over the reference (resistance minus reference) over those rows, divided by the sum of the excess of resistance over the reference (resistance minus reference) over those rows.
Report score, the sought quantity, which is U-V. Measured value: -4.8 K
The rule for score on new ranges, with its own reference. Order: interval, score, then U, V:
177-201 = -4.2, 184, 188.2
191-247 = -11.8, 202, 213.8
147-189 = 9.8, 184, 174.2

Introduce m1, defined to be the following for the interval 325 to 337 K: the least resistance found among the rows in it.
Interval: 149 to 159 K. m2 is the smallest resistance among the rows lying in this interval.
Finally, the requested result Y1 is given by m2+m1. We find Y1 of 123.9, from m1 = 60.25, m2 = 63.67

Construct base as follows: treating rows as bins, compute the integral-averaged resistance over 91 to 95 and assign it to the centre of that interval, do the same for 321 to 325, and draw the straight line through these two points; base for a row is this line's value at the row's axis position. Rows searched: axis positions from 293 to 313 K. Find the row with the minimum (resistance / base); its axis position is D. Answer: 312 K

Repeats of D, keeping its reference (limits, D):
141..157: 154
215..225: 220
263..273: 270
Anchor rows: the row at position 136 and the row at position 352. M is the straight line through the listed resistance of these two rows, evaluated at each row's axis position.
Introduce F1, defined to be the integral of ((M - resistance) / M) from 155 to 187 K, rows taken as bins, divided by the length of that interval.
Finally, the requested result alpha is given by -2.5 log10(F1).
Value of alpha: 2.4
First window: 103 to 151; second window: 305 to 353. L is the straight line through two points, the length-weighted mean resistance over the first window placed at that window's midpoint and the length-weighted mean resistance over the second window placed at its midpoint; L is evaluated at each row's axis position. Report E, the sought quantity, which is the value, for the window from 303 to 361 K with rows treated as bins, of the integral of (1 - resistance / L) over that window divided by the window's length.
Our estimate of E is -0.01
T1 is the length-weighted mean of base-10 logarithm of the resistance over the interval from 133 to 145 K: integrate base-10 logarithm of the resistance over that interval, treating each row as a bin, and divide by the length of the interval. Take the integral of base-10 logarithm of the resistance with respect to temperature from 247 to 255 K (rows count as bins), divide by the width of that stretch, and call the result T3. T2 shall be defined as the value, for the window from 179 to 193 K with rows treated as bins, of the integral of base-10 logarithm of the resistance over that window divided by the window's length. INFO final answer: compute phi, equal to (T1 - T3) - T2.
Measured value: -1.74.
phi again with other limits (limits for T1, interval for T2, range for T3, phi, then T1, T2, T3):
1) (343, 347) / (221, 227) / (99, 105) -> -1.86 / 1.82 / 1.82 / 1.86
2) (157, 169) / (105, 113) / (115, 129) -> -1.89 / 1.82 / 1.86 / 1.85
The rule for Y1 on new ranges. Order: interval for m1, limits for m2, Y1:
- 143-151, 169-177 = 128.4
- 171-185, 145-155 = 124.1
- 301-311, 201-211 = 116.3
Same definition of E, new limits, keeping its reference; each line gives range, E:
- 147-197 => 0.08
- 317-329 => 0.03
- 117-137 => 0.02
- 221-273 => 0.00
